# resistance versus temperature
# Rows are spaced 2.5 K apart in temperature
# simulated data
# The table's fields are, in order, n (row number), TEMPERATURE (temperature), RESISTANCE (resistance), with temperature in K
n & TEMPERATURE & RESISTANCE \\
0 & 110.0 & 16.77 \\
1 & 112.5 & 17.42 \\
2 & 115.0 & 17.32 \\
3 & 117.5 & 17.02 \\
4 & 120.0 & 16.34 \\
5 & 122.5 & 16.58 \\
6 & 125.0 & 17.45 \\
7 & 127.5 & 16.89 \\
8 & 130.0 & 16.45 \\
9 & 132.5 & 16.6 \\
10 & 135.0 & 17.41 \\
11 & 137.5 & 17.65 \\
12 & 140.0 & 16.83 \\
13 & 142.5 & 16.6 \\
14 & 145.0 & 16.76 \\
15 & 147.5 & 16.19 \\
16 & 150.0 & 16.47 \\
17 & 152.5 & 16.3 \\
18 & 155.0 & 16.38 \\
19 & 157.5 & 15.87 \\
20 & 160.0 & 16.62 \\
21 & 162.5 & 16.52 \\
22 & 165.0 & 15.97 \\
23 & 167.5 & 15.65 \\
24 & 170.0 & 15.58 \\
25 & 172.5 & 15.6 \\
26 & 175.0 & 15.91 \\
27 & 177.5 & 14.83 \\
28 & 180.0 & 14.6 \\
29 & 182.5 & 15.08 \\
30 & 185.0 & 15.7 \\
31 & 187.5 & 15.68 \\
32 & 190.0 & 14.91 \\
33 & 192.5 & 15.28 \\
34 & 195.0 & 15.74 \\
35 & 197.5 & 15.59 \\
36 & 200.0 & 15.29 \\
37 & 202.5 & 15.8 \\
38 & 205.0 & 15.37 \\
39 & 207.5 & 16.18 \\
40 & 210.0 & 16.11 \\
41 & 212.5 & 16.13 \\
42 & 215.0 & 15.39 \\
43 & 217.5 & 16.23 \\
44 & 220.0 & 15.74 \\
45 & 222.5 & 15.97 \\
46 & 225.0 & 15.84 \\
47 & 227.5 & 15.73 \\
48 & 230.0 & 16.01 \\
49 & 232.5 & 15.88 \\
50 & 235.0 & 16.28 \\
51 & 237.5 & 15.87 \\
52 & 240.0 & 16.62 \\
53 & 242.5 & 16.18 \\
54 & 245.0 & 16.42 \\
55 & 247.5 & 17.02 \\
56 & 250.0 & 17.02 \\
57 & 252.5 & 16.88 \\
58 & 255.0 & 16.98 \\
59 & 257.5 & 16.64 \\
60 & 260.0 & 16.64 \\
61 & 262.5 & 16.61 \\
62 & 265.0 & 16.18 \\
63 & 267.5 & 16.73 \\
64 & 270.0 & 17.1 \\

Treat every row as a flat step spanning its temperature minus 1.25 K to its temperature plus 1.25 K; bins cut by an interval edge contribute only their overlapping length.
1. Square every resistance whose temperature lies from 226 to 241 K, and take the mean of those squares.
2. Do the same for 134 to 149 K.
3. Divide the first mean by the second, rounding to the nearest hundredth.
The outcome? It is 0.90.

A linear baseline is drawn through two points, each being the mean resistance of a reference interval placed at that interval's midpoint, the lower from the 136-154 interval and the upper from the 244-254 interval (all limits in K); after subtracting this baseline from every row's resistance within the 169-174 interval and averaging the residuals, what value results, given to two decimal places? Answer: -1.13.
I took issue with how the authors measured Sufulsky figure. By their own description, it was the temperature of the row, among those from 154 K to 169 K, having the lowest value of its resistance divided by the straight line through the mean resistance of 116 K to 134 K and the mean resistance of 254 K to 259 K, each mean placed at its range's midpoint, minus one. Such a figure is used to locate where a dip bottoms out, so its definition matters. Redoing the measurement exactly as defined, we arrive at 167.5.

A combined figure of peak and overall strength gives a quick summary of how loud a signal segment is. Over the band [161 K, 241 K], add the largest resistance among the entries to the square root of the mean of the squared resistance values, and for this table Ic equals 32.3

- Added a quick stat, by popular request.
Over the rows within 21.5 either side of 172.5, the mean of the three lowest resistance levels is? 14.8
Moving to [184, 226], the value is 15.2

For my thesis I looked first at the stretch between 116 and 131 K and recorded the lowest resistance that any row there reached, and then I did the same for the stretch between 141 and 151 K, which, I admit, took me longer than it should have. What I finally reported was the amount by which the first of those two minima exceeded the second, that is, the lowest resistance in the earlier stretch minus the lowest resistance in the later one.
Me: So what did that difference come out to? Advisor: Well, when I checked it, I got 0.15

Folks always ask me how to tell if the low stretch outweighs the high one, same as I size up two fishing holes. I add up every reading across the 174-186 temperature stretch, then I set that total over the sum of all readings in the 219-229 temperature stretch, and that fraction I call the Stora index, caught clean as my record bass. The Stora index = 1.2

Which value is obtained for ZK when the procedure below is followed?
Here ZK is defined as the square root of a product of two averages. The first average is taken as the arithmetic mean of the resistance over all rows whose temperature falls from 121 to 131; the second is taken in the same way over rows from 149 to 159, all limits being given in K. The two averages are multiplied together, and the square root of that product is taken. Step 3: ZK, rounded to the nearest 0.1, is 16.5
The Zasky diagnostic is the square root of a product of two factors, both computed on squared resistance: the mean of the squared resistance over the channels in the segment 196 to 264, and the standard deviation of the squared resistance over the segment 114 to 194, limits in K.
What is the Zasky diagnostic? 81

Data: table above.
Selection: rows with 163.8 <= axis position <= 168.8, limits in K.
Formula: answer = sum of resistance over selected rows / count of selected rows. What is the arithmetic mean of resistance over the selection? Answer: 15.8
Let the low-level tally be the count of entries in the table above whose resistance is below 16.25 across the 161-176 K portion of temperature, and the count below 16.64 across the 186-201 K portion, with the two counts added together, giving 11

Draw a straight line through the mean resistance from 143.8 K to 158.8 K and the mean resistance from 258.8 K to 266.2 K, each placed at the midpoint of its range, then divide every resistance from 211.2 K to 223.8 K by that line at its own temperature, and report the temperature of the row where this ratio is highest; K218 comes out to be 217.5 K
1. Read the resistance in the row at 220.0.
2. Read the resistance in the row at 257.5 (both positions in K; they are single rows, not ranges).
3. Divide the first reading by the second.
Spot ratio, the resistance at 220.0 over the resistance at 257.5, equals 0.95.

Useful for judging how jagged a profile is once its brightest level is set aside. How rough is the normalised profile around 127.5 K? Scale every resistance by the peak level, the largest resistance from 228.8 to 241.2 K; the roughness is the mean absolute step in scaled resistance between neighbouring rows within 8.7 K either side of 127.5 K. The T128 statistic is 0.031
